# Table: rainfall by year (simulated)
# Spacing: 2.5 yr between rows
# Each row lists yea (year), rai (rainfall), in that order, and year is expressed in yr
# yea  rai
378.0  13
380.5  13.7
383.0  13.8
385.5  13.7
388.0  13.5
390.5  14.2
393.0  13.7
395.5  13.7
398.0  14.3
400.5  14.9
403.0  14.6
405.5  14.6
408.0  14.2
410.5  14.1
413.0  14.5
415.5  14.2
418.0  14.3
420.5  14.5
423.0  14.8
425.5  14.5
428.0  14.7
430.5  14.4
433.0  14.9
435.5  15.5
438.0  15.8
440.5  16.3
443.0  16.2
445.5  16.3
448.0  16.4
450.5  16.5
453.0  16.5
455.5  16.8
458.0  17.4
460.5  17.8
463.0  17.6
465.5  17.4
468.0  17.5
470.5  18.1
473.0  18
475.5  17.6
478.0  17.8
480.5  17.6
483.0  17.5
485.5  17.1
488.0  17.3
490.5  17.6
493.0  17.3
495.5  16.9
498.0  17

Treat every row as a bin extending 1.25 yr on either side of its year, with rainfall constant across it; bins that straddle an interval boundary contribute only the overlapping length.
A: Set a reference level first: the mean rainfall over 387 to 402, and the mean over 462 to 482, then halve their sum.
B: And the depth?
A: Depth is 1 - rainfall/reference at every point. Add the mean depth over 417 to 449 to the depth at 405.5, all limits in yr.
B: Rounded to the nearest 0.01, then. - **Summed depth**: 0.12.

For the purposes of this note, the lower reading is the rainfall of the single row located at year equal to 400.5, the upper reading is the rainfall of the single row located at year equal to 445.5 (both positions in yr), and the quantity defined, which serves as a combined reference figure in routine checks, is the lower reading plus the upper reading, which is 31.2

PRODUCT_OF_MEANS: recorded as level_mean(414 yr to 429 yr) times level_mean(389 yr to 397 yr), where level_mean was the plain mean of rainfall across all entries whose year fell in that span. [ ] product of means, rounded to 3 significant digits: 201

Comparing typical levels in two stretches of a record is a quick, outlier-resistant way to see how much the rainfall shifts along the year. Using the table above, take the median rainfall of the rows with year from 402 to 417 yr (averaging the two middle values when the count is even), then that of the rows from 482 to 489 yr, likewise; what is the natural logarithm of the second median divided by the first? 0.19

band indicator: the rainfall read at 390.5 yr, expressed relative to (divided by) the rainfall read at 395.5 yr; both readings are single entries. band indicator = 1.04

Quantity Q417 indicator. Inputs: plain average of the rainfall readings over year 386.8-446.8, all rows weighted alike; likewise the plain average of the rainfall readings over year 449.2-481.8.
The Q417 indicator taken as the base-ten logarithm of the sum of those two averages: 1.51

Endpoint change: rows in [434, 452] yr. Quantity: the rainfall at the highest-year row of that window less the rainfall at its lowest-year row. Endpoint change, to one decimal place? 1.0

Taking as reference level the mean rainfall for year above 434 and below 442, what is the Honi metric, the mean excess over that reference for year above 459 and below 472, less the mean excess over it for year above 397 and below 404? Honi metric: 3.1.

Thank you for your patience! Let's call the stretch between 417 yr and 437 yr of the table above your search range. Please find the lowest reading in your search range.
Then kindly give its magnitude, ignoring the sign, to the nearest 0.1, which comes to 14.3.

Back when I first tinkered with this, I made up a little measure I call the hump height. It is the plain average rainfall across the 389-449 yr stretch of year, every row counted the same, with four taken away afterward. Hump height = 10.8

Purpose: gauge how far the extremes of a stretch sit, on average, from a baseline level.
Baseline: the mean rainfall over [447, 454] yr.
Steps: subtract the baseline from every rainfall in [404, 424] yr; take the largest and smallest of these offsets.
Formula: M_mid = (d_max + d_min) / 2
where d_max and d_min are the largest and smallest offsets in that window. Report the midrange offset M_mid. -2.0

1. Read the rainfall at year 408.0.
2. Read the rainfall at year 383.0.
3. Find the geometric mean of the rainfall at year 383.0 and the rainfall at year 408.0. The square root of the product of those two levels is 14.0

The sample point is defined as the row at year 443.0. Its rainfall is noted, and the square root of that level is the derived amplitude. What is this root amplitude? 4.02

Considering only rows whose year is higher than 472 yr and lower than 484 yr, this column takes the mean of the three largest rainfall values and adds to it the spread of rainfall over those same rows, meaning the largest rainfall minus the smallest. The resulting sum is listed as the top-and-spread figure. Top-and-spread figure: 18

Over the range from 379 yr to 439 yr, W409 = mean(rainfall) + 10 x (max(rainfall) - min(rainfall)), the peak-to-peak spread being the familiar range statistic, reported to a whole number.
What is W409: 37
